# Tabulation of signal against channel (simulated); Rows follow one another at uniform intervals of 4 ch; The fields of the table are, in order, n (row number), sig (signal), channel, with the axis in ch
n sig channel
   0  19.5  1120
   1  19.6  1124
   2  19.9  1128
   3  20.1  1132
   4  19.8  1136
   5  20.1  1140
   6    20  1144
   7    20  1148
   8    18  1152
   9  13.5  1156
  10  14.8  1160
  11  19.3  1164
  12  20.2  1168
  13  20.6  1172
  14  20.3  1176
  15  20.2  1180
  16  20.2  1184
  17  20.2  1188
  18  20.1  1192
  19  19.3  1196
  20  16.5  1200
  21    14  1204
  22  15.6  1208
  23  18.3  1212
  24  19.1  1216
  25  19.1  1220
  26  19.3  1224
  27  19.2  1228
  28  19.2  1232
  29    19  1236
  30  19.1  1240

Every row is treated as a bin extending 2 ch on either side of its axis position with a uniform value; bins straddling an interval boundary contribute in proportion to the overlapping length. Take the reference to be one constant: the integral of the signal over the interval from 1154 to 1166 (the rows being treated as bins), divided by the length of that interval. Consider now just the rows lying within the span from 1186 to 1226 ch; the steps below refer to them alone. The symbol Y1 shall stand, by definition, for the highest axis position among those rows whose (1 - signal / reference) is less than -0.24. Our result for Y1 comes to 1192 ch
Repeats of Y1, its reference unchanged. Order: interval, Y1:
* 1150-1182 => 1180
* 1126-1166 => 1148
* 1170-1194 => 1192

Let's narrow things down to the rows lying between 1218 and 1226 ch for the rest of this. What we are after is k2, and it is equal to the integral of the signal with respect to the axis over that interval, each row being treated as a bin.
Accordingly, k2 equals 154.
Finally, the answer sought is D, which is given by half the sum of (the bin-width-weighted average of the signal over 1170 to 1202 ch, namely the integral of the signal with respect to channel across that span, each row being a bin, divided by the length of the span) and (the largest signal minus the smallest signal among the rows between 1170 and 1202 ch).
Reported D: 11.9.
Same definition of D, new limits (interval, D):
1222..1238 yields 9.7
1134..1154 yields 10.8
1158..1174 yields 12.3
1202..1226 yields 11.4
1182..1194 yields 10.1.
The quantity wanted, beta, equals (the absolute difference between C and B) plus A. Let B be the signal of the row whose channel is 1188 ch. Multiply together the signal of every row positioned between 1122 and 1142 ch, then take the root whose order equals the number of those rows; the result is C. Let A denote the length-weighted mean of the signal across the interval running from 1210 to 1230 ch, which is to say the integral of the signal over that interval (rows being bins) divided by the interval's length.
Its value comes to 19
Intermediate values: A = 19.0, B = 20.2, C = 19.9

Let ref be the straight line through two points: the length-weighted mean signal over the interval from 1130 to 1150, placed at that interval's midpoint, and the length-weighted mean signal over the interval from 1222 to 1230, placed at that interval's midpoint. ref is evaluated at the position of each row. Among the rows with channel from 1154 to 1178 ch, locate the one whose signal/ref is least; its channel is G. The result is 1156 ch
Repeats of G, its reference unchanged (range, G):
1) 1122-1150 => 1124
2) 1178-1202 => 1200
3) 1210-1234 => 1212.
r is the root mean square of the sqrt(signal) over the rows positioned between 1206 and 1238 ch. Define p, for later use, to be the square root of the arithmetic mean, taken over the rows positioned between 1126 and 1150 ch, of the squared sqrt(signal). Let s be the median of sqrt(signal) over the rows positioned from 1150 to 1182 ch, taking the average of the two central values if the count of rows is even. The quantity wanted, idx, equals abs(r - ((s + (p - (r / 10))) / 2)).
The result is 0.07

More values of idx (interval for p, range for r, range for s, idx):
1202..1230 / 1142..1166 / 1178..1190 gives 0.05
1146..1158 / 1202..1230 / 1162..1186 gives 0.11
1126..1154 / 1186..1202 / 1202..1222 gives 0.22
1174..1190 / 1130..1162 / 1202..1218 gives 0.18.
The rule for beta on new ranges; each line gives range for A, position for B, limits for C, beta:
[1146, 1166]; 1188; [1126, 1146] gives 17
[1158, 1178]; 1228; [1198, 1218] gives 22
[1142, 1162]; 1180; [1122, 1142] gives 18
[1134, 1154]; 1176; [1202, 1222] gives 23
